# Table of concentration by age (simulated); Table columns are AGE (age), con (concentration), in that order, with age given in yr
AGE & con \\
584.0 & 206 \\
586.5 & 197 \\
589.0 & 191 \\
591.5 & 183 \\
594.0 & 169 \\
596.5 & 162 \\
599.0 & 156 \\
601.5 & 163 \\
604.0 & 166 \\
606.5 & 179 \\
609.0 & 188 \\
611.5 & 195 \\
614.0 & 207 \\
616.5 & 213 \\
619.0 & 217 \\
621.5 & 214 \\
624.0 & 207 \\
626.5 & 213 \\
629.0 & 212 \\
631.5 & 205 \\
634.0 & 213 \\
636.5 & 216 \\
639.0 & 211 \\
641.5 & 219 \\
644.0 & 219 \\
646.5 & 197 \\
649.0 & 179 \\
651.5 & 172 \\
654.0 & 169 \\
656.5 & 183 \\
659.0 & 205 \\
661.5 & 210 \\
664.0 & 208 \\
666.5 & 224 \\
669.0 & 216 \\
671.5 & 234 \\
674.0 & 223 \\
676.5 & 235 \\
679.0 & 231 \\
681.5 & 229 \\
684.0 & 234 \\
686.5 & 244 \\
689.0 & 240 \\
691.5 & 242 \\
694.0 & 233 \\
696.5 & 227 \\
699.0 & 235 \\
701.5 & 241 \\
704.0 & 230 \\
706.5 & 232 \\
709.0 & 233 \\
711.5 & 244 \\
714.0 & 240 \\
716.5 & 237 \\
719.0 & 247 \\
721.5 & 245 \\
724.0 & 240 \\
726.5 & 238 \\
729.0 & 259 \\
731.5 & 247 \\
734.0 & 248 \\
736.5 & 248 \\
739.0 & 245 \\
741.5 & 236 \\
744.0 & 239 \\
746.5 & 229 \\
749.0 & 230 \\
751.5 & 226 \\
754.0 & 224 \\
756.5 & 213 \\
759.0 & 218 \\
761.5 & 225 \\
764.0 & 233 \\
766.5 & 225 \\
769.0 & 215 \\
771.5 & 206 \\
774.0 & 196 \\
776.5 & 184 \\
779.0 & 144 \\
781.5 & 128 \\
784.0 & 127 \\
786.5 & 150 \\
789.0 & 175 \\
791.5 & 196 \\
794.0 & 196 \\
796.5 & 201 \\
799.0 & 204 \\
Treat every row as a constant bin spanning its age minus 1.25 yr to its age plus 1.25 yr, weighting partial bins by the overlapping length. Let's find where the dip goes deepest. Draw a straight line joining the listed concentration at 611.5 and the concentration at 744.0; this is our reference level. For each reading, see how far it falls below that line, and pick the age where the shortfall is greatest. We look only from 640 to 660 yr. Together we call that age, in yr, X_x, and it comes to 654.0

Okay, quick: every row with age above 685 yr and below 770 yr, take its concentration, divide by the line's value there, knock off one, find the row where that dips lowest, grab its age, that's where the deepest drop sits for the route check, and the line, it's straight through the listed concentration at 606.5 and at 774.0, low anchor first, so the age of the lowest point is 756.5 yr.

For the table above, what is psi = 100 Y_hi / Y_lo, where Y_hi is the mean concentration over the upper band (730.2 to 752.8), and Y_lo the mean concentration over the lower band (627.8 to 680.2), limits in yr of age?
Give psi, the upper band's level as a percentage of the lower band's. 114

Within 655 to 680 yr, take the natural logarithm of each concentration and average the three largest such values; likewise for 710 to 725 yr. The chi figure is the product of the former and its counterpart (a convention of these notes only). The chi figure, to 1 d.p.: 30.0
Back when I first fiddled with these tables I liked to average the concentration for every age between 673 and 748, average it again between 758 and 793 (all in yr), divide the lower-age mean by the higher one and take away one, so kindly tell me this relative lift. 0.3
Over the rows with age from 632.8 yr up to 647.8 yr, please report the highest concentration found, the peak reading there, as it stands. 219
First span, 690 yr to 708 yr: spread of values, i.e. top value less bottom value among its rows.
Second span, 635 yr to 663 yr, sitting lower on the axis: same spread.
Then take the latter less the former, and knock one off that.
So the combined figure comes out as 34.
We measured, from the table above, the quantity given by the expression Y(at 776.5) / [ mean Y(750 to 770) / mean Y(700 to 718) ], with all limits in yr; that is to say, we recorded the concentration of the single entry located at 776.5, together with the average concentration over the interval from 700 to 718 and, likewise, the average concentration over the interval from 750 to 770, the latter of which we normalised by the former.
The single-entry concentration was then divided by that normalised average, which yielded 196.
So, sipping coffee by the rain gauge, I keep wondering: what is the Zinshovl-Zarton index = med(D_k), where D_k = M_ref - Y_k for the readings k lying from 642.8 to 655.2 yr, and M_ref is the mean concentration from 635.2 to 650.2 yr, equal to 28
